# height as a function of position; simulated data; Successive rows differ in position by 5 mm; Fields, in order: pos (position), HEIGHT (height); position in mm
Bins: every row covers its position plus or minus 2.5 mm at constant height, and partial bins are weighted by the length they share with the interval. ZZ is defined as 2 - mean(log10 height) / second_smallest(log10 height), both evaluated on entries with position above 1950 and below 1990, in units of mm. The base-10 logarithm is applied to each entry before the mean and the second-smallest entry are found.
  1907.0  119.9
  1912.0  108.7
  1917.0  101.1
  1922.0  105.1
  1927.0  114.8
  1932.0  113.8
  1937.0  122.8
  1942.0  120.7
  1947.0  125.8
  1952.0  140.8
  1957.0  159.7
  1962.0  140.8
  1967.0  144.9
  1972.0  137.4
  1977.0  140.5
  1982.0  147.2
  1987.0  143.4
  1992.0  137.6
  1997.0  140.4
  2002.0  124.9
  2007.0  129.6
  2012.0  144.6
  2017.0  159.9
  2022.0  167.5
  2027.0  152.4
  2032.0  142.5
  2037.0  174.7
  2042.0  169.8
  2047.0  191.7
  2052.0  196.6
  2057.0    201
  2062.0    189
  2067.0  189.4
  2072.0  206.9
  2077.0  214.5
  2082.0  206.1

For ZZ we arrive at 0.995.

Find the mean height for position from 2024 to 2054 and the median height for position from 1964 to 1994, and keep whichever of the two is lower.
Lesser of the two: 142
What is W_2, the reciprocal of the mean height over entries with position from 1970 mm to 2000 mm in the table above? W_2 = 0.0071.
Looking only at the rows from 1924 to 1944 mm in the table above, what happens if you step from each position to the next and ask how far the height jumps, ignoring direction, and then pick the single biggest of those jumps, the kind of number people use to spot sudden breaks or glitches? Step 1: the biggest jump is 9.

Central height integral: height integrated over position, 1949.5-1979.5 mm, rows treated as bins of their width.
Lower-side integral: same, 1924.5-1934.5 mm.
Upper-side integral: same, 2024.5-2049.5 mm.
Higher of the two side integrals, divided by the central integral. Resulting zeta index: 0.96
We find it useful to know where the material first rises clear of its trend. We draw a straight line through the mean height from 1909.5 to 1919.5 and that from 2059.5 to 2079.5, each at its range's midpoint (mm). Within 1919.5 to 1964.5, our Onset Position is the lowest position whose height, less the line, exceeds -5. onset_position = 1922.0 mm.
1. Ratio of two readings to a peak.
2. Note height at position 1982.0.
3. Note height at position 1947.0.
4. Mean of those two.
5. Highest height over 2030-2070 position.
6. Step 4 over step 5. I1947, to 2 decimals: 0.68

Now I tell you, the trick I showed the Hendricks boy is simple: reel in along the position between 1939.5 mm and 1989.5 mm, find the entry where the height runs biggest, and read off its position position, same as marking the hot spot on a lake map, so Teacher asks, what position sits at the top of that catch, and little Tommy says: 1957.0 mm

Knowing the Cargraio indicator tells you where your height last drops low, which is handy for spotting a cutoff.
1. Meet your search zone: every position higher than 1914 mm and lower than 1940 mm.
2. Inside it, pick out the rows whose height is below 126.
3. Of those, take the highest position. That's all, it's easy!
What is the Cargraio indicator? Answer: 1937.0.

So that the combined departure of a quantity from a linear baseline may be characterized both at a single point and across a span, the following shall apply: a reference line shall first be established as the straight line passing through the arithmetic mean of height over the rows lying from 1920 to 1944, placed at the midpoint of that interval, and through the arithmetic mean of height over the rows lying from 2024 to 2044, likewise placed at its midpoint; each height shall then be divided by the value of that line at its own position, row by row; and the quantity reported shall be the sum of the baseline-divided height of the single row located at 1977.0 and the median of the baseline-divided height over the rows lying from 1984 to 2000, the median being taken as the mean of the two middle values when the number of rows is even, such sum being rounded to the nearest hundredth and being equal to 2.02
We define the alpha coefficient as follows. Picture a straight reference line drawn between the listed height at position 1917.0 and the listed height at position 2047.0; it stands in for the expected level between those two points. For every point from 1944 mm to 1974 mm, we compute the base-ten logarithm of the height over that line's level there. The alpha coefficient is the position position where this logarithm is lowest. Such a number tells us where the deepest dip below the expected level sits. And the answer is 1972.0 mm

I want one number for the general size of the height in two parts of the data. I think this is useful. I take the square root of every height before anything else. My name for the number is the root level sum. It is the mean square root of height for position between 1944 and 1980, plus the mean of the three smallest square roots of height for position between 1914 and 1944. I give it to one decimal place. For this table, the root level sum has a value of 22.2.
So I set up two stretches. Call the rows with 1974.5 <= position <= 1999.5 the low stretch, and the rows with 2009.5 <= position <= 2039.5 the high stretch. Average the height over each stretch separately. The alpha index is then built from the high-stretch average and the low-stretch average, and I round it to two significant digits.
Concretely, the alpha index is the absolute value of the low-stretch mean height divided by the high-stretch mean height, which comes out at 0.90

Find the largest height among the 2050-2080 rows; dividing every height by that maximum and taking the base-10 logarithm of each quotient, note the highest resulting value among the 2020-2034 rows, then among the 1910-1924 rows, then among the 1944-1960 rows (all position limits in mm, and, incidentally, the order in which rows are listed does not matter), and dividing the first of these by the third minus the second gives -0.64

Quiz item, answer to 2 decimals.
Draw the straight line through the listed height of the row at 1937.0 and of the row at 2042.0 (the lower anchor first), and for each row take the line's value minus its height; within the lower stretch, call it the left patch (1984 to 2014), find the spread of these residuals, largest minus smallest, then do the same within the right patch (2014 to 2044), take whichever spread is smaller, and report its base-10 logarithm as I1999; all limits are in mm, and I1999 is 1.40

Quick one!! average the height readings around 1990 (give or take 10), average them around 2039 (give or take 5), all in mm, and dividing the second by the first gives 1.21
